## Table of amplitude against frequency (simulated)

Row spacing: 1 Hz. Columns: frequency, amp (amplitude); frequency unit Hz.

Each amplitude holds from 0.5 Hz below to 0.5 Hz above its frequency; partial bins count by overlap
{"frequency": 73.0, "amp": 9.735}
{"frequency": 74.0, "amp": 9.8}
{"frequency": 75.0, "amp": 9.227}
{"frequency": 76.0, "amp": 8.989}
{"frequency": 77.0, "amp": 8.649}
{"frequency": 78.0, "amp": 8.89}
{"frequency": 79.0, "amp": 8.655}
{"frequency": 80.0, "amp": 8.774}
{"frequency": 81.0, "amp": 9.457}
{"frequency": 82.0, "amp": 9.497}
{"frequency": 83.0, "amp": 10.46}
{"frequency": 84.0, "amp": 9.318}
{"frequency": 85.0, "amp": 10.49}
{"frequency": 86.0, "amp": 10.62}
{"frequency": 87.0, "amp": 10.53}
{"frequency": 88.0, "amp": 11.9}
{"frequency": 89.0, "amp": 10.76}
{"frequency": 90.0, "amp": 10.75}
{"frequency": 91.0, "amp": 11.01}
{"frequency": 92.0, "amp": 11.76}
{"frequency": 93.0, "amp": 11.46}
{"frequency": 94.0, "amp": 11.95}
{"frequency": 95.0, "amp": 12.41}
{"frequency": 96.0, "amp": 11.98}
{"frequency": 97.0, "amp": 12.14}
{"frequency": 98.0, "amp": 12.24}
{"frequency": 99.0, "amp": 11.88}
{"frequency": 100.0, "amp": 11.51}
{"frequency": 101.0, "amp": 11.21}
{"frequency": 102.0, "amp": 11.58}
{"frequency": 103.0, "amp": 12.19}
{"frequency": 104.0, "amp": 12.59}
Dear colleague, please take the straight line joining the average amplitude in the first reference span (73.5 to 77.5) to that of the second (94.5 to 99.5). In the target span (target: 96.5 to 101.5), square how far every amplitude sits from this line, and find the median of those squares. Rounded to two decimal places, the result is 0.28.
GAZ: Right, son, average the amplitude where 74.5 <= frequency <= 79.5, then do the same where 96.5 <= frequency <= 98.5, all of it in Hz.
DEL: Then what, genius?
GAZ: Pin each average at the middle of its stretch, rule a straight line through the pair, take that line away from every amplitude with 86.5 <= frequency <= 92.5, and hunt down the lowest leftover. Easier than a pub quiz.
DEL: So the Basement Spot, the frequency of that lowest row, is 90.0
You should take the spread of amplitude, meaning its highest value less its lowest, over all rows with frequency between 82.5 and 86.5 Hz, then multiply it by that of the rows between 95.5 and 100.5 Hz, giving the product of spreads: 1.0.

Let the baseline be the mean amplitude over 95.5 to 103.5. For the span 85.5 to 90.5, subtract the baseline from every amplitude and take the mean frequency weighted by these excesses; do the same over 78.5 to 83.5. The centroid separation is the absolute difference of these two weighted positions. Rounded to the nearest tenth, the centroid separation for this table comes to 7.2 Hz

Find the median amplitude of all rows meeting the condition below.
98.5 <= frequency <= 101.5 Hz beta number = 11.5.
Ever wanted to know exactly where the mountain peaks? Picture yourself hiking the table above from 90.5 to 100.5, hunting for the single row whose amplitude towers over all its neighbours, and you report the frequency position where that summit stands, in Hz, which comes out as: 95.0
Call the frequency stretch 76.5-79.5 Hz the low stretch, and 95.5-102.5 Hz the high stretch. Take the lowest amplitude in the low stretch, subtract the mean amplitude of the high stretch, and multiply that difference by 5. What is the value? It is -16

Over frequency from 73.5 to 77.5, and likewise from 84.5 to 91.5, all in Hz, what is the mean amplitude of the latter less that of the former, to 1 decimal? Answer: 1.7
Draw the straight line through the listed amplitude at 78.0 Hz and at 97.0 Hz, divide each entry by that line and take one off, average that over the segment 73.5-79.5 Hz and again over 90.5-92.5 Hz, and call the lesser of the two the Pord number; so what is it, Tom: 0.016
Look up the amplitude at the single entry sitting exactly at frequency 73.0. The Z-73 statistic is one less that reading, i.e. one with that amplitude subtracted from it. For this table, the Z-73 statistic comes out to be -8.7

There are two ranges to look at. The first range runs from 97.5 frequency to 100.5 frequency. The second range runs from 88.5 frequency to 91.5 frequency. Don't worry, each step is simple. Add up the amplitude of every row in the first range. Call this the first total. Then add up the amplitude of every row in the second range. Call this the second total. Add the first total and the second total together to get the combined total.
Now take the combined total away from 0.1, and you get -68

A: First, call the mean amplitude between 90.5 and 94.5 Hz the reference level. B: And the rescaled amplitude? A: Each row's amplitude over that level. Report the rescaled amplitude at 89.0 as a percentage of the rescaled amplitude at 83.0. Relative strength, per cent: 103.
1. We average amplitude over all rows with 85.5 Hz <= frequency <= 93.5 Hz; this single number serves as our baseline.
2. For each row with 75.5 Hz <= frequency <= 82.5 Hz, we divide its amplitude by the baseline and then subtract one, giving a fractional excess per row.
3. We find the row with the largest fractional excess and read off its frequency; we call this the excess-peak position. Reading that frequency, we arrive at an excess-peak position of 82.0 Hz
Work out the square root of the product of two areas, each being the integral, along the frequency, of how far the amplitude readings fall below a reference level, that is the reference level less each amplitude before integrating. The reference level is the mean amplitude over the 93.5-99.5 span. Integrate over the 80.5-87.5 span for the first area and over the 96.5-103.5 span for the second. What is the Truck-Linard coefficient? 5.3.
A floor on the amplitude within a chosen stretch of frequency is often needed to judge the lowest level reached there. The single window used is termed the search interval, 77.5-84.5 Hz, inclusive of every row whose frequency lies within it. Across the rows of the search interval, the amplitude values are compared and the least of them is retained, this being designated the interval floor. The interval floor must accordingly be 8.655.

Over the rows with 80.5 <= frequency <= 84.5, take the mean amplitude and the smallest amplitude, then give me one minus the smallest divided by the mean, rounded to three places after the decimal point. 0.038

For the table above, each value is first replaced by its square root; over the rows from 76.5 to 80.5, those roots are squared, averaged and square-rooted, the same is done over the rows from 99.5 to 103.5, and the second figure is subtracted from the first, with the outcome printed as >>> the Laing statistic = -0.45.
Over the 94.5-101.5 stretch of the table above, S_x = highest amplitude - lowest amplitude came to 1.2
